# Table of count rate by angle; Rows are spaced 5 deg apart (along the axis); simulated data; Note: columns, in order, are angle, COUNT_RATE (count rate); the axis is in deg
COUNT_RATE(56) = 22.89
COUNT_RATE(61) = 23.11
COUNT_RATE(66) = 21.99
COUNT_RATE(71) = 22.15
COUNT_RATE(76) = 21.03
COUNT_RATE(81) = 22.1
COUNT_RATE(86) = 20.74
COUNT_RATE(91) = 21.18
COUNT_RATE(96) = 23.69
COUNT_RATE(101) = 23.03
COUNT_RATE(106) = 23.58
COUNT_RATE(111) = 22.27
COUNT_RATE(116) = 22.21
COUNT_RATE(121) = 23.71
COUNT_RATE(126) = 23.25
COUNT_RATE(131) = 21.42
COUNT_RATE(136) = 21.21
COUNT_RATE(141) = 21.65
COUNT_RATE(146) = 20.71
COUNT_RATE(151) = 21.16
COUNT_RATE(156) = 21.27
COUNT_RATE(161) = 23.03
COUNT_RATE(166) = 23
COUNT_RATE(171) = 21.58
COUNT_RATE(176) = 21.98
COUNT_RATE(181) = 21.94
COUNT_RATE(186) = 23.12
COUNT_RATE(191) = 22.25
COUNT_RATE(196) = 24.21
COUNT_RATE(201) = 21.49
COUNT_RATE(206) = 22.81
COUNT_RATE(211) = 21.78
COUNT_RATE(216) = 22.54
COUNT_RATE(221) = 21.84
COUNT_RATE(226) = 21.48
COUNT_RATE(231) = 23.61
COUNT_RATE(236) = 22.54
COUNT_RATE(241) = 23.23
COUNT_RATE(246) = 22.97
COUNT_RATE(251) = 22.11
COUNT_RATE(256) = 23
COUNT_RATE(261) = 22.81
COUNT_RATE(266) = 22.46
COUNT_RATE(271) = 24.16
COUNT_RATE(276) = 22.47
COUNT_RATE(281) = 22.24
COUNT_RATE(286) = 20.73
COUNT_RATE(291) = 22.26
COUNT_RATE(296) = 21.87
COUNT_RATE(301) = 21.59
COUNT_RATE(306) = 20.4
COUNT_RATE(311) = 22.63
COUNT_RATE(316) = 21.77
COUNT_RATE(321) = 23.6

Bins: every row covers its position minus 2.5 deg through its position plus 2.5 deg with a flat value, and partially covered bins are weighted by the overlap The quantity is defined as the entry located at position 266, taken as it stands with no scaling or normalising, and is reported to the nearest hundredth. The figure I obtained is 22.46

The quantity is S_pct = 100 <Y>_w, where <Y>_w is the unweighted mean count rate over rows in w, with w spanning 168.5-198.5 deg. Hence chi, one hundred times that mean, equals 2251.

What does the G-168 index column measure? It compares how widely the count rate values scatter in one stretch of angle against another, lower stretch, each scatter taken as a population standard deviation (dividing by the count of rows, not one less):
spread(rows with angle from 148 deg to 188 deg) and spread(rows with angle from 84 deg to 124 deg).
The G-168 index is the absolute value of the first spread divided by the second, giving 0.70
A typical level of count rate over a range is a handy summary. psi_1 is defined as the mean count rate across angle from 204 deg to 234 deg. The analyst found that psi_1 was 22.34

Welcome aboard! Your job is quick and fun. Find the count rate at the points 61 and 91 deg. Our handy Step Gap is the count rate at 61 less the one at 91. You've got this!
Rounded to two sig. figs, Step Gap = 1.9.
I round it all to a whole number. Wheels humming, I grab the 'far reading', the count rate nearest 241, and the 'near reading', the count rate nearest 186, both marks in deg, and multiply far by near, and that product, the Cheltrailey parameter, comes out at 537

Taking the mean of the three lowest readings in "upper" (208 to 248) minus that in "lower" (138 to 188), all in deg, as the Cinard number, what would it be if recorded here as 0.65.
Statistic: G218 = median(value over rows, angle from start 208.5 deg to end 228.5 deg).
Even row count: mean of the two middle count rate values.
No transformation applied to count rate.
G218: 21.8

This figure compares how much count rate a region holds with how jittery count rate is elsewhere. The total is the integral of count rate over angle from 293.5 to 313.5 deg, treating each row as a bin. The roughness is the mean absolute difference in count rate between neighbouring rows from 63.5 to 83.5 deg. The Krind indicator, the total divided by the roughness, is 552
